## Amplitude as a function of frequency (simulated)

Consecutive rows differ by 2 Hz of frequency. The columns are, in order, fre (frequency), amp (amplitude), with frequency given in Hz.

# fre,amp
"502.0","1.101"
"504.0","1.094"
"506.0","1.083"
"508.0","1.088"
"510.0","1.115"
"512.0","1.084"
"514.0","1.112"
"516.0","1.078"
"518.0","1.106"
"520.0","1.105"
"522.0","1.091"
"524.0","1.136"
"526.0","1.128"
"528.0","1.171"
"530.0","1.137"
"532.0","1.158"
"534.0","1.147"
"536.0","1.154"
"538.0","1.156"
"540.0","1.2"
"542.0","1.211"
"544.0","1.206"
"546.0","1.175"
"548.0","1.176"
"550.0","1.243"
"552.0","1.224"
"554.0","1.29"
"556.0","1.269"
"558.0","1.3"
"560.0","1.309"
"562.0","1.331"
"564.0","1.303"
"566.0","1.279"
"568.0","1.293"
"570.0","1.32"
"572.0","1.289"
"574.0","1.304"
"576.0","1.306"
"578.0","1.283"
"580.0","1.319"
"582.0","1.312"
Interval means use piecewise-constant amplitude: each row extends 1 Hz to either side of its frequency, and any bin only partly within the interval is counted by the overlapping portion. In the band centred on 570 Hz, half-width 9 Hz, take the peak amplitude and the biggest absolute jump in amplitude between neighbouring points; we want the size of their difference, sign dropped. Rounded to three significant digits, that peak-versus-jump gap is 1.30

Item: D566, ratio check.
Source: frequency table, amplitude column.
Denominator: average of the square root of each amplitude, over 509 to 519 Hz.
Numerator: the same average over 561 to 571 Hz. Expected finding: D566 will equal 1.090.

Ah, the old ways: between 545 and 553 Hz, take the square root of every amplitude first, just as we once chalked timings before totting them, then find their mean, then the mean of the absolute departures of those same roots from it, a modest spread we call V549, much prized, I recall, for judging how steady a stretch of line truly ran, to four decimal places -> 0.0132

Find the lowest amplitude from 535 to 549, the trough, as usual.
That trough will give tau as 1.154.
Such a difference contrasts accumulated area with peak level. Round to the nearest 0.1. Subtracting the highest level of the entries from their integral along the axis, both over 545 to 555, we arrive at 10.9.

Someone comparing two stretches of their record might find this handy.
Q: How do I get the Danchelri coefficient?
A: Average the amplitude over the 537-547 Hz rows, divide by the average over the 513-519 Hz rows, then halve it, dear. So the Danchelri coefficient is 0.541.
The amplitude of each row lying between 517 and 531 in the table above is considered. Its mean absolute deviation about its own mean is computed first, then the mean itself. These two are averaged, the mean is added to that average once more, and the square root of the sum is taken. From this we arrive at 1.30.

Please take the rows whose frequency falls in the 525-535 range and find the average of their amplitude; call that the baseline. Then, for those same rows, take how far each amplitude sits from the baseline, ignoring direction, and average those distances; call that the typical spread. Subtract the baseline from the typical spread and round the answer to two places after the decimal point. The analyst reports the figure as -1.14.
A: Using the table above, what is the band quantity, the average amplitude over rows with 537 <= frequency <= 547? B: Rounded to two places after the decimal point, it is 1.19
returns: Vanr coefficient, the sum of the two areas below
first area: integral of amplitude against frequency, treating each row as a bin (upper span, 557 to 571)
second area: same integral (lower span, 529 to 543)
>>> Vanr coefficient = 34.6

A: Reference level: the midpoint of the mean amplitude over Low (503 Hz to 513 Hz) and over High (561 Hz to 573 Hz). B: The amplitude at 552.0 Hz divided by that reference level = 1.02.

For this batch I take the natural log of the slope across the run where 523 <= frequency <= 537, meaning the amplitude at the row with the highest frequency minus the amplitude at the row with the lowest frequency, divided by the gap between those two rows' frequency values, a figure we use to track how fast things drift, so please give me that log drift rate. -6.5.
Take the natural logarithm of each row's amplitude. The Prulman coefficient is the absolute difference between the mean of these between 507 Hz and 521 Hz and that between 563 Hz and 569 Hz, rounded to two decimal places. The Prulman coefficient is 0.16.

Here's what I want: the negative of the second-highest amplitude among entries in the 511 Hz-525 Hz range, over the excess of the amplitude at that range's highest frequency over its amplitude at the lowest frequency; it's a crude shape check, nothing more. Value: -21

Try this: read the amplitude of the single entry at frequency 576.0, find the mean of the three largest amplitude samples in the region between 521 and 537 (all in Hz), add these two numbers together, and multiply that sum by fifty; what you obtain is 123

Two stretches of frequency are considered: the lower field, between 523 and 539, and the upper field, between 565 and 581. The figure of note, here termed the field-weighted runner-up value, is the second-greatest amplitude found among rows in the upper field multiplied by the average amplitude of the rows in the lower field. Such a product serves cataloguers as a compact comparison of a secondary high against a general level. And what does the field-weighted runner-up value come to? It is 1.51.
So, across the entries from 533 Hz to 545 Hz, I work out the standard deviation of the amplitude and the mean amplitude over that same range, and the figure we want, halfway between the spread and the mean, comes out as 0.60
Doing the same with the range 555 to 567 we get 0.66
